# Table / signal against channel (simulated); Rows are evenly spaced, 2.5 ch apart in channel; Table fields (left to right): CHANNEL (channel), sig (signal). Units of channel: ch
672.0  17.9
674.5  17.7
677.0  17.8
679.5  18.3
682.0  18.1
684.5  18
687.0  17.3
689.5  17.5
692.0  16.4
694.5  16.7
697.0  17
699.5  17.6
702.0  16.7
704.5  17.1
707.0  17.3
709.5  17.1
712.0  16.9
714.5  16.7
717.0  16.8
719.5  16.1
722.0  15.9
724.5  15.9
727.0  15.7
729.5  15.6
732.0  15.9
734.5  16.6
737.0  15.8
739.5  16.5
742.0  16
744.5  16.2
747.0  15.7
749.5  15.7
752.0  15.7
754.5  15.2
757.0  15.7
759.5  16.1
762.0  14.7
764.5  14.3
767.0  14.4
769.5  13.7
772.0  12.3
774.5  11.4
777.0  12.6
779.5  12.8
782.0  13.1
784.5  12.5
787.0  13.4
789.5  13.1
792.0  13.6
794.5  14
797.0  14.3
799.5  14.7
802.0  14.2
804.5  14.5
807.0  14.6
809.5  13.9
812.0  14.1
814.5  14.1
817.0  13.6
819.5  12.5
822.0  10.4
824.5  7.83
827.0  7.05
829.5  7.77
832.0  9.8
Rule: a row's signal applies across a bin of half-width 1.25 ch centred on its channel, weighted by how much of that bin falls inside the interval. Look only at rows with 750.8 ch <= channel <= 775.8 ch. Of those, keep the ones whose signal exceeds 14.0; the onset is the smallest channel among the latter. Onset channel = 752.0 ch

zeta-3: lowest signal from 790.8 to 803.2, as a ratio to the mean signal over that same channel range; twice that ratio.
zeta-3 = 1.92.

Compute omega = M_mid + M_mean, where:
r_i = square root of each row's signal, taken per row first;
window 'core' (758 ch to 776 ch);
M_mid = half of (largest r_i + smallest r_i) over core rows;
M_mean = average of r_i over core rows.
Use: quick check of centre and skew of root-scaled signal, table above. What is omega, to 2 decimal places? 7.41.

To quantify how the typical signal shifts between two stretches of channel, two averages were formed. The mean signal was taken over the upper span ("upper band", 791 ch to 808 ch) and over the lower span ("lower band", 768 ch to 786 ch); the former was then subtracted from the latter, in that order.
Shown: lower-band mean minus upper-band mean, -1.6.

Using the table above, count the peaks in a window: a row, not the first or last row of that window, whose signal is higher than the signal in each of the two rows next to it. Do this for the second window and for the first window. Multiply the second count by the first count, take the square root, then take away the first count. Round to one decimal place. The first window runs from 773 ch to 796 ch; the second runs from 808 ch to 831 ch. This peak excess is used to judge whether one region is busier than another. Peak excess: -2.0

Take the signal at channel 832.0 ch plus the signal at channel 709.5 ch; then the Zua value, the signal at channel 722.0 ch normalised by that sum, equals 0.59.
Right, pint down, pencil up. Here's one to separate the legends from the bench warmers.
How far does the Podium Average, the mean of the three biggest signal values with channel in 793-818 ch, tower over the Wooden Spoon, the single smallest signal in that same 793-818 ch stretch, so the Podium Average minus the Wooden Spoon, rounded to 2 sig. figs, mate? 1.0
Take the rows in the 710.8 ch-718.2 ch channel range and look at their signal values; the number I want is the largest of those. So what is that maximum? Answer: 16.9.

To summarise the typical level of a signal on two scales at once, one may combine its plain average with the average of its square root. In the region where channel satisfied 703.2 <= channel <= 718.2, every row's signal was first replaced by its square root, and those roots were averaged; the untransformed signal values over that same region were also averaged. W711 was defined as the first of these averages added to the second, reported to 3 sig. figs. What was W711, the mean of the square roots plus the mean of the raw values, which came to 21.1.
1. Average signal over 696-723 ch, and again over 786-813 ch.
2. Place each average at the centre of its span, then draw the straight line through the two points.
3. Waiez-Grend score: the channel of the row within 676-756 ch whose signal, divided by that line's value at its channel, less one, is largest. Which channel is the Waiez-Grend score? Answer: 739.5 ch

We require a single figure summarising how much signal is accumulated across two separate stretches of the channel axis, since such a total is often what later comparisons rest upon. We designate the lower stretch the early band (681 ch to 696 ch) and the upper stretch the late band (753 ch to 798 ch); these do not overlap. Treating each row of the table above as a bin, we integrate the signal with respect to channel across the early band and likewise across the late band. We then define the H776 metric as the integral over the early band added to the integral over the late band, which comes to 878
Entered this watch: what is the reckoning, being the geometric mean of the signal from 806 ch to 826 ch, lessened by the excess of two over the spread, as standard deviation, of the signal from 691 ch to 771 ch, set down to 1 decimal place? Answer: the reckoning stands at 11.3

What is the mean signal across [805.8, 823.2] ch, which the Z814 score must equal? 13.3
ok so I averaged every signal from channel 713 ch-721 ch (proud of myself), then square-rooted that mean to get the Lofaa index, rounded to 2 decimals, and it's 4.07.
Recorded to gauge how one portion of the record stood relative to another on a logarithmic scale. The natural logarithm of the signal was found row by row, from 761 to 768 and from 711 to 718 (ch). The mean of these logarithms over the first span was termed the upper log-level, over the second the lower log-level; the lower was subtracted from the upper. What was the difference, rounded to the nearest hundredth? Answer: -0.15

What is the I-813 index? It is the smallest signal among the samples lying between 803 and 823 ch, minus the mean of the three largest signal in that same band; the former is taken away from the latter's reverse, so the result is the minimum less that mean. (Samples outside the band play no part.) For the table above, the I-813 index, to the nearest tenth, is -4.0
